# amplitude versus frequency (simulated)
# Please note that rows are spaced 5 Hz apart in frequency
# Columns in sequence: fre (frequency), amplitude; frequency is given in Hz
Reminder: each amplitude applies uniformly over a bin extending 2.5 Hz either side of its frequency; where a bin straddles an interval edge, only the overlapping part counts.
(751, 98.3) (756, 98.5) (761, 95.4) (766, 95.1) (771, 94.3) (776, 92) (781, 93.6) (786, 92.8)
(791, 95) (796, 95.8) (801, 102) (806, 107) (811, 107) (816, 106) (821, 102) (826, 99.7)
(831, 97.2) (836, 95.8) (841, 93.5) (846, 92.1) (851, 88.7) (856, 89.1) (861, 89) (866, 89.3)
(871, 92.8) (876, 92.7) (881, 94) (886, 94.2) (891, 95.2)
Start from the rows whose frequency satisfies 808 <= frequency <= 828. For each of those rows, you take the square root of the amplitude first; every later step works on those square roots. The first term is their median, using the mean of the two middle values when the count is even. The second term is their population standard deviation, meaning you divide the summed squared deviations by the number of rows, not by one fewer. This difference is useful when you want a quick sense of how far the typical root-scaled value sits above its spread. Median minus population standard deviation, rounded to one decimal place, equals 10.1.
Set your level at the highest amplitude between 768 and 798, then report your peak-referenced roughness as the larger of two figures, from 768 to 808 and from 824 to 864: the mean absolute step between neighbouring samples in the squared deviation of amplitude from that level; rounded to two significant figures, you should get 23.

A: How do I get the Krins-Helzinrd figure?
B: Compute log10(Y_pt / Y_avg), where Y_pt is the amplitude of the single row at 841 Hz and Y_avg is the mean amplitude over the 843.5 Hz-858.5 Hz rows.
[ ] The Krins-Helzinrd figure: 0.017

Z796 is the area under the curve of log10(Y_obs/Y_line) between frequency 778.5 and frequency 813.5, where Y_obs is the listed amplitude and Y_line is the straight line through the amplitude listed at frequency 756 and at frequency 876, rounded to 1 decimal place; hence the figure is 0.4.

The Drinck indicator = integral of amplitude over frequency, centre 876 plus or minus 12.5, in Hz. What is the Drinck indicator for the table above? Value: 2315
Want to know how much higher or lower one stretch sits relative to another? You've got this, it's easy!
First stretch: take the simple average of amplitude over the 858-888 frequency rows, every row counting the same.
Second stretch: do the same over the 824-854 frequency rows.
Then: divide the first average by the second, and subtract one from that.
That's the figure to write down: -0.03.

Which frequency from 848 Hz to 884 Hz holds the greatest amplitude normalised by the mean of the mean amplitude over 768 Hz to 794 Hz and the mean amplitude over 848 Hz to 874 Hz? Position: 881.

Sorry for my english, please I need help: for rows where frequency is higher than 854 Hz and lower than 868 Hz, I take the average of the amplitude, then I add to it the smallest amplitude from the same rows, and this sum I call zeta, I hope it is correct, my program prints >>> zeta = 178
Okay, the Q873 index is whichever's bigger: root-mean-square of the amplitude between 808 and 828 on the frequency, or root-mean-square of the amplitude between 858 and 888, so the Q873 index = 104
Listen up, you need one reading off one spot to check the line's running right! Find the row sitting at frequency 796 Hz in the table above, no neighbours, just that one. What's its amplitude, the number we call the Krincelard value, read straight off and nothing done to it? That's 95.8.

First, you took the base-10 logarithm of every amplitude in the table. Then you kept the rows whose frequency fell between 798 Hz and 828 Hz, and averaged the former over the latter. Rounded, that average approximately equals 2.02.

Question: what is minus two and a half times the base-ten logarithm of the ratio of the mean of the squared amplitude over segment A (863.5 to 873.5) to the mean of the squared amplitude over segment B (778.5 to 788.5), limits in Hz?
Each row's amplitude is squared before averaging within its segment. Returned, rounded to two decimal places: 0.05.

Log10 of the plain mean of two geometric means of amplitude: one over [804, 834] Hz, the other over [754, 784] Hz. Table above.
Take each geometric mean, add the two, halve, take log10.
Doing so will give 2.00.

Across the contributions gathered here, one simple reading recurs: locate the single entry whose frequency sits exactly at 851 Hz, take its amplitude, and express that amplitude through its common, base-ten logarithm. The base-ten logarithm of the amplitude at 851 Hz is 1.95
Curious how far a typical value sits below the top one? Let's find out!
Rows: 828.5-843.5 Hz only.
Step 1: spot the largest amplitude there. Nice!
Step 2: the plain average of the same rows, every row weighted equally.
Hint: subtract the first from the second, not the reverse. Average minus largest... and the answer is -1.7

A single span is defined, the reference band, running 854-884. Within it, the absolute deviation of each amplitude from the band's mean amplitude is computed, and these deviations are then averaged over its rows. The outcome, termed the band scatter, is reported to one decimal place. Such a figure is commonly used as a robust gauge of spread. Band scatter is 2.0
